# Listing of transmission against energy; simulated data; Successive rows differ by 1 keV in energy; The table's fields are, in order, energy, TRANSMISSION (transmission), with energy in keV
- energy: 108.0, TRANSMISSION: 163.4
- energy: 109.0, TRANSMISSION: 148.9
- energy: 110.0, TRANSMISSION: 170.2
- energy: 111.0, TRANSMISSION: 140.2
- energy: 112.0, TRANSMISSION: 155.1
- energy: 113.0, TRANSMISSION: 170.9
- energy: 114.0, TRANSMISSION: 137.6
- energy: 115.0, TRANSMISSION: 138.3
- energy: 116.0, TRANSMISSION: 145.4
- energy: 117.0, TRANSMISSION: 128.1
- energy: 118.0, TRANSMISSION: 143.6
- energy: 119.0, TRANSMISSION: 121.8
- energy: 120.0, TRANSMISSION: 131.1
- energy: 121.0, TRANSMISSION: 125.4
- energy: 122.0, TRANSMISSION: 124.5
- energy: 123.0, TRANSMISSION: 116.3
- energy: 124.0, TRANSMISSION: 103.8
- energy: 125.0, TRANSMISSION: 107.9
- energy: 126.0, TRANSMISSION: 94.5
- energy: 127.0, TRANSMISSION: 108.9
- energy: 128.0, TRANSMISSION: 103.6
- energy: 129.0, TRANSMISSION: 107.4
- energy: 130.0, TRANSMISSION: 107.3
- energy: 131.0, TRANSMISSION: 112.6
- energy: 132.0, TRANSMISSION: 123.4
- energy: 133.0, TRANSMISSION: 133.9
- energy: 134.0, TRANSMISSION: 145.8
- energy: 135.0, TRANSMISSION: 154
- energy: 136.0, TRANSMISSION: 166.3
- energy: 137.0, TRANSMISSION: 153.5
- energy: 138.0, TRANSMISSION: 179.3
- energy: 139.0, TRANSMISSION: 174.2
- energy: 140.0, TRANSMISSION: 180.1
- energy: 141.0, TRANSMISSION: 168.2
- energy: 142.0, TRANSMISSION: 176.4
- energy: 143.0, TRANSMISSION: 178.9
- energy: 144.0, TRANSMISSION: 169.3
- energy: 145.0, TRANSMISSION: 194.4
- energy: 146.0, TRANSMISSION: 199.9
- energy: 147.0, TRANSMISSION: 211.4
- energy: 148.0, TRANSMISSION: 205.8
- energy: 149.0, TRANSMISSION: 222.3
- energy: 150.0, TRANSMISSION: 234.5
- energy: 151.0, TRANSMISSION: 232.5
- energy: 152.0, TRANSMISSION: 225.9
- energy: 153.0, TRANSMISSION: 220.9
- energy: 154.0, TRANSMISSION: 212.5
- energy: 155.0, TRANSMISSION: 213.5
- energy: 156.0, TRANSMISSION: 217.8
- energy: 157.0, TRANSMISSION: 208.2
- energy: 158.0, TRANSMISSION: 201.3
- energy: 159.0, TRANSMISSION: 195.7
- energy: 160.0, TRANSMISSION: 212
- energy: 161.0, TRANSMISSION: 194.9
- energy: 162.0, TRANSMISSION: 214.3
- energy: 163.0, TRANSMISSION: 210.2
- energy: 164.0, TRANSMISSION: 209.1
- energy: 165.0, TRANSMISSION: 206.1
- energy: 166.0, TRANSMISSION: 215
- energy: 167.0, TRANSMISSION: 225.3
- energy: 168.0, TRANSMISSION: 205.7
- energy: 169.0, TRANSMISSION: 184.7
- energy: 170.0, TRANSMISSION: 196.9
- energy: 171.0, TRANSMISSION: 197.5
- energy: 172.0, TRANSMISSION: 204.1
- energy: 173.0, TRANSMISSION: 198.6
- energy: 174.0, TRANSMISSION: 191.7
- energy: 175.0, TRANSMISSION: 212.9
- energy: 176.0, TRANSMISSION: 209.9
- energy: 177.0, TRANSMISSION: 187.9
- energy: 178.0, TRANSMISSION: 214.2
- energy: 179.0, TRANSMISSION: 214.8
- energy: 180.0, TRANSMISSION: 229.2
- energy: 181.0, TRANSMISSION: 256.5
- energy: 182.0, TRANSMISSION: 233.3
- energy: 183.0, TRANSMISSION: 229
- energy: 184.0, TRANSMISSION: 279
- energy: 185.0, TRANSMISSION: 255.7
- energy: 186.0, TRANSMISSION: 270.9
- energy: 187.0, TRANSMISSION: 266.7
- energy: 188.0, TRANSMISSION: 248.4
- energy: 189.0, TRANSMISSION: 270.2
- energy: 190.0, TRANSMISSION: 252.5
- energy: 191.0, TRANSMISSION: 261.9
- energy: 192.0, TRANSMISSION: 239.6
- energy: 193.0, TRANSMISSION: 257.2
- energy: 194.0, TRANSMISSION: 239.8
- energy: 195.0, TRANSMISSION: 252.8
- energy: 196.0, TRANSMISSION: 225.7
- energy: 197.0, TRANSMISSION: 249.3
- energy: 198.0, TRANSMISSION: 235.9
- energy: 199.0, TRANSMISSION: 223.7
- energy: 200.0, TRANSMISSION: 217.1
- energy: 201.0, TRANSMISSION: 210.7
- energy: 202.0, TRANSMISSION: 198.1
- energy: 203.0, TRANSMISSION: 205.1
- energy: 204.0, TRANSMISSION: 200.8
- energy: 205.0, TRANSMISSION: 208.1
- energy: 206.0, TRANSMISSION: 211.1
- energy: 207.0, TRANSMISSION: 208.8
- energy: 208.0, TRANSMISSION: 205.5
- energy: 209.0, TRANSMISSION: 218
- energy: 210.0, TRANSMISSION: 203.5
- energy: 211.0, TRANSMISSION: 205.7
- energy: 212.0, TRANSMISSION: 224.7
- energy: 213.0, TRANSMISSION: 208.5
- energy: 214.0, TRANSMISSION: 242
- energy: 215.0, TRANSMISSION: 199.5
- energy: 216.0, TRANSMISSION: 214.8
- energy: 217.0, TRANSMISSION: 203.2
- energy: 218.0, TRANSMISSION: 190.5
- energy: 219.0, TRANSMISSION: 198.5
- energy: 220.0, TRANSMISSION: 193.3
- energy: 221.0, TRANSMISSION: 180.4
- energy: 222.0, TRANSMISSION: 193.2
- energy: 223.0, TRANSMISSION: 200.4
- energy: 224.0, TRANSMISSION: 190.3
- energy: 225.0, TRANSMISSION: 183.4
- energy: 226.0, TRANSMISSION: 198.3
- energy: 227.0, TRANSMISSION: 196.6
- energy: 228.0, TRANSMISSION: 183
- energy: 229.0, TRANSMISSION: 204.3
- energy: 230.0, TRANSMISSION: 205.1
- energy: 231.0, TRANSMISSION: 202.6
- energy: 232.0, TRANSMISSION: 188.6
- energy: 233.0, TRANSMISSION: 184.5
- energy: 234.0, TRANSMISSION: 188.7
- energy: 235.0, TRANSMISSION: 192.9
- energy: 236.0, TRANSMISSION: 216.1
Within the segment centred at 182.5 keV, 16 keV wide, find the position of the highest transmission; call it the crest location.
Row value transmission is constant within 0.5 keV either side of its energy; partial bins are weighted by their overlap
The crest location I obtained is 184.0 keV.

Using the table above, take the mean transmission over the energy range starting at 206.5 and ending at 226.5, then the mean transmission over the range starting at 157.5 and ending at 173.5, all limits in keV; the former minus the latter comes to -1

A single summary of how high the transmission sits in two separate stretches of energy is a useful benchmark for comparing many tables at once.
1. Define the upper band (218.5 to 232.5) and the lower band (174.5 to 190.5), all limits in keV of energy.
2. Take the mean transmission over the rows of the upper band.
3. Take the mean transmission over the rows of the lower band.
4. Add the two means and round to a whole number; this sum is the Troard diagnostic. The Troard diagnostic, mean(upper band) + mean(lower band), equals 434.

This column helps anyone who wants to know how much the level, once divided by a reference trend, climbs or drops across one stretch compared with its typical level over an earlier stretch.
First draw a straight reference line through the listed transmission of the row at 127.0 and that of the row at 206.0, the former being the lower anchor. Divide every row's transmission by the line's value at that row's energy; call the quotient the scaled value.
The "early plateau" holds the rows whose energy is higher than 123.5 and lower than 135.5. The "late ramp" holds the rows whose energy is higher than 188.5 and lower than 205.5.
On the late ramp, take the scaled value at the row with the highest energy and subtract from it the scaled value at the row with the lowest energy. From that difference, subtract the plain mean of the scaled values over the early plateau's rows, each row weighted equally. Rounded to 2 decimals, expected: -1.48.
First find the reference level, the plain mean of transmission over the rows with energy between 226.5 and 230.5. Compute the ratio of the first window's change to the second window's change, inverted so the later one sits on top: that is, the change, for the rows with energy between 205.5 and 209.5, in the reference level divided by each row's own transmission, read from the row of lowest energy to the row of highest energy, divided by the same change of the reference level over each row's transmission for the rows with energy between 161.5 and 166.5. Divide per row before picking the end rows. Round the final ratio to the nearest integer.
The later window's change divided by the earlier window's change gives 10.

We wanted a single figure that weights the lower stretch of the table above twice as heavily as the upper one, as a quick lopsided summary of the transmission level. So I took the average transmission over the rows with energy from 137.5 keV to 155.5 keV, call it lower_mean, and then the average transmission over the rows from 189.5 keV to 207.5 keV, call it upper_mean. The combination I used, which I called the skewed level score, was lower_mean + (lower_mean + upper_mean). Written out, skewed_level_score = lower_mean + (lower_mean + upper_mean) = 628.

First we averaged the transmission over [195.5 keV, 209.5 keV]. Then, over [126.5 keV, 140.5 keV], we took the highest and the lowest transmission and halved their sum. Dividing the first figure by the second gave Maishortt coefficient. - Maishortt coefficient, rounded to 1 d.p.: 1.5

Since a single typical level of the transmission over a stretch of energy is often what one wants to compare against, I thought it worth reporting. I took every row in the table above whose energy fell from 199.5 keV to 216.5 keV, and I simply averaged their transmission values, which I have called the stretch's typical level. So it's 211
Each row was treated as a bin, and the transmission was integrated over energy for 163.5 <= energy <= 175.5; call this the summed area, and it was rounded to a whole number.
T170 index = 2448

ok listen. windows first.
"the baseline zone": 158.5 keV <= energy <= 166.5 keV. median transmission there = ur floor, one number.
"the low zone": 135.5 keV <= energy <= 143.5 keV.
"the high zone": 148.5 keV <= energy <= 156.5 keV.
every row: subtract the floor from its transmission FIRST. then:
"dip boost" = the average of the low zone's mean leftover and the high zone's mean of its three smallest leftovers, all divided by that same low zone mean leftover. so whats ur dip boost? 0.43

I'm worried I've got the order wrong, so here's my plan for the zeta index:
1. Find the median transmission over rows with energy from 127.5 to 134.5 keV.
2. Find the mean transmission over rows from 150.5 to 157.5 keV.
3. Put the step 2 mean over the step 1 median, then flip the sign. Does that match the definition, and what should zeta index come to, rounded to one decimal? -1.9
